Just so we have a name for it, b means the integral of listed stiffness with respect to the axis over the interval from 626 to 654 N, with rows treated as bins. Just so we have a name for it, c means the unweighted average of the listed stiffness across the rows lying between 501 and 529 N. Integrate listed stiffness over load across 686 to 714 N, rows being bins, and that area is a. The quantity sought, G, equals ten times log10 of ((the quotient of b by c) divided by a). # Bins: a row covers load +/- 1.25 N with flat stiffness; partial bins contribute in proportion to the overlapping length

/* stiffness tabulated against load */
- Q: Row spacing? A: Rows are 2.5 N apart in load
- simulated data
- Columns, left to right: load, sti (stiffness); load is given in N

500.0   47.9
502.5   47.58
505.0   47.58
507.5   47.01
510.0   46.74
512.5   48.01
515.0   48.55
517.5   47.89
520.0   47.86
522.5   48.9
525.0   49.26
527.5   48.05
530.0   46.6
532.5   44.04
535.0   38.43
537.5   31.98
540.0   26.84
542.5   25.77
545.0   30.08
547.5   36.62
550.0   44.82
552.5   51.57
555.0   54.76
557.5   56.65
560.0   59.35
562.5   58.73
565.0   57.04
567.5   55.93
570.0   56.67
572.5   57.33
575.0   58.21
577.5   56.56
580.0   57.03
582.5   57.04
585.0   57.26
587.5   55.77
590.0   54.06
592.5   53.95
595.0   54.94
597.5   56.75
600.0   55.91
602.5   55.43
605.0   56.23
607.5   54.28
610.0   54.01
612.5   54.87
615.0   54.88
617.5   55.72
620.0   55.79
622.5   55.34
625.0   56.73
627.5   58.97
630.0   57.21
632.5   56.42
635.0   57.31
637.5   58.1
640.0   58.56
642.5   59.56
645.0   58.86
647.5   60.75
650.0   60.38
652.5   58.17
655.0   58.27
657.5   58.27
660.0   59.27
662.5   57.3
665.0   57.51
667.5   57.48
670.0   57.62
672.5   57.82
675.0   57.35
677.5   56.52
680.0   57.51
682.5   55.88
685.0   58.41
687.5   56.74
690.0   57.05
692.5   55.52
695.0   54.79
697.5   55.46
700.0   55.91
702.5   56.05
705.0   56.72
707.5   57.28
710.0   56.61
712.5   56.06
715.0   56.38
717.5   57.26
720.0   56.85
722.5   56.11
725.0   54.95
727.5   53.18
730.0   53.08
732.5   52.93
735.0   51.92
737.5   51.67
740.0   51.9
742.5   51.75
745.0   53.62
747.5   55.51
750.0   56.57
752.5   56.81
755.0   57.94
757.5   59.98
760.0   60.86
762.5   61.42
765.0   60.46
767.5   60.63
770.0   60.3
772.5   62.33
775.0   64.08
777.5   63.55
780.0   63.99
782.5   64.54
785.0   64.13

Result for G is -16.6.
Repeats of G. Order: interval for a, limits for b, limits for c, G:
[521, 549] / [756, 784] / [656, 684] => -15.6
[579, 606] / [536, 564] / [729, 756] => -18.3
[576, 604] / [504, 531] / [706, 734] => -18.3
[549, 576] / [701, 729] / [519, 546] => -15.8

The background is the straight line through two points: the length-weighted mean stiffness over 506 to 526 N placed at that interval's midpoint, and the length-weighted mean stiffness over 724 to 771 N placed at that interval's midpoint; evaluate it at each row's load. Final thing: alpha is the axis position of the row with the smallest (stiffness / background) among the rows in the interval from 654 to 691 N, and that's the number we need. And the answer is 682.5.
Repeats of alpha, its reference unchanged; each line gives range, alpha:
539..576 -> 542.5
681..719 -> 695.0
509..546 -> 542.5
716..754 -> 742.5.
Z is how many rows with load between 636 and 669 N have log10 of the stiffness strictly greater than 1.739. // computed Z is 13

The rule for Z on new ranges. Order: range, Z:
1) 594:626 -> 11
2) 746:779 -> 13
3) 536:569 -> 5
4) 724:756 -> 5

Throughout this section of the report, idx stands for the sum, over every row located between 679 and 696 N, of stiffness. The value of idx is 396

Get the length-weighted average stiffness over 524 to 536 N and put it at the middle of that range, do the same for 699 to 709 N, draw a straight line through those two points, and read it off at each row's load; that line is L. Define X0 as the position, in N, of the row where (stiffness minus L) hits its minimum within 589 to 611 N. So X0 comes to 610.0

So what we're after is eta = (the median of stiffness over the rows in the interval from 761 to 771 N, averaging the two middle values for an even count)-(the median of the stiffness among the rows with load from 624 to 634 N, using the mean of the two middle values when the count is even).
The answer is 3.6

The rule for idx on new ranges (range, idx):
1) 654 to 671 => 406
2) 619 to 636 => 398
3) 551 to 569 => 394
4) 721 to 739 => 374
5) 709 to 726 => 394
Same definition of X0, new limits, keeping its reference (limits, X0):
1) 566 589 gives 587.5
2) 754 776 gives 755.0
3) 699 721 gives 712.5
